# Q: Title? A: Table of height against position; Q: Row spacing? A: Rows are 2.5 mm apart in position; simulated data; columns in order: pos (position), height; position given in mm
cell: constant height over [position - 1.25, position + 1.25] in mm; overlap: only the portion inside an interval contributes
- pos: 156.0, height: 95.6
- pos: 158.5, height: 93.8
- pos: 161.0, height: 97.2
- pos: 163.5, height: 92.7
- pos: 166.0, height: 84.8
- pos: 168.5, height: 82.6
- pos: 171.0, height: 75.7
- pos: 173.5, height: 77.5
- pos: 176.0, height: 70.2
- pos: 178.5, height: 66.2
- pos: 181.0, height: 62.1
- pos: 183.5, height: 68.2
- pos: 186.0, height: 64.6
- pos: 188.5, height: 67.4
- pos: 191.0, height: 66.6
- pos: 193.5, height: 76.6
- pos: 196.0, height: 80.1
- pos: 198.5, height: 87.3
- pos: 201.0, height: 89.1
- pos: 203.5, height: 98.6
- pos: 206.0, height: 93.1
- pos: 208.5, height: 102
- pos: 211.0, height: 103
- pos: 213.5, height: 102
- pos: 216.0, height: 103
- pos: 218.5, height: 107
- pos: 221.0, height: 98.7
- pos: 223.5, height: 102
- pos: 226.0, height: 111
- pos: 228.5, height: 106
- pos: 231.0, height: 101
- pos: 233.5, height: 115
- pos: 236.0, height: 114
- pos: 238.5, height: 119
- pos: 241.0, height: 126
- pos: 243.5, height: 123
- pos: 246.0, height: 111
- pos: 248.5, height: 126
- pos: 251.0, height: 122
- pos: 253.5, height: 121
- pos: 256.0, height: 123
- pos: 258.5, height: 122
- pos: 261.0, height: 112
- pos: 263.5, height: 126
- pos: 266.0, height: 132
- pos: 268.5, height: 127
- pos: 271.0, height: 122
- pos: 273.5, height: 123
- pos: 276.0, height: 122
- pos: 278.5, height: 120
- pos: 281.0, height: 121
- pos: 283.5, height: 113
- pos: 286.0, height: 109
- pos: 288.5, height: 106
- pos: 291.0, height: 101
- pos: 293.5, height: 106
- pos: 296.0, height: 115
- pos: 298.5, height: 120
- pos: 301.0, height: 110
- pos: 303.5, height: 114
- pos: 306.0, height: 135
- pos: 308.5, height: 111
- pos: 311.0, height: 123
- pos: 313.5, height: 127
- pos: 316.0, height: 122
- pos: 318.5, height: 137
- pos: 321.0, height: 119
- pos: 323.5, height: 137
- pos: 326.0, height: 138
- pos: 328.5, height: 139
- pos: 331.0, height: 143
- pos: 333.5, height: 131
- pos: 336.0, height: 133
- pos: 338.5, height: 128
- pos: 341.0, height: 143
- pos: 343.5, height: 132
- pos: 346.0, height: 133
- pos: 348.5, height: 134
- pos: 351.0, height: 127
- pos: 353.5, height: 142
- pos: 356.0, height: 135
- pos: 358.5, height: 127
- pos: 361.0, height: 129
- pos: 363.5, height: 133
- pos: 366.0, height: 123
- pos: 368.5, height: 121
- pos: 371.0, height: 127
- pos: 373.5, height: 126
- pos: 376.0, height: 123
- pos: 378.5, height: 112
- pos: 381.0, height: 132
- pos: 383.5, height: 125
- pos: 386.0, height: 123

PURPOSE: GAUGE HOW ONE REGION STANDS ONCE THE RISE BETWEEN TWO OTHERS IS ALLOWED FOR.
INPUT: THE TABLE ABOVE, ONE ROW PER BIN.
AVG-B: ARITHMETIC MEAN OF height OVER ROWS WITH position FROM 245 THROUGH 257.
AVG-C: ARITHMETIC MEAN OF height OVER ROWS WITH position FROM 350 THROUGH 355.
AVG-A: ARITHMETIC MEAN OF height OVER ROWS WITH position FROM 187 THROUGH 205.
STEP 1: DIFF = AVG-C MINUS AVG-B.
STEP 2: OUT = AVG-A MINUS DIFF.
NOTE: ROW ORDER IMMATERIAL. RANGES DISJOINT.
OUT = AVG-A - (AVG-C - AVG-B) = 67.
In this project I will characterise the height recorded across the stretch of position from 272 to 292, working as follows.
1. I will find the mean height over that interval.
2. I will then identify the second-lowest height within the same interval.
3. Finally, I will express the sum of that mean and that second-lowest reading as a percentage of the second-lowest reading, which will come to 208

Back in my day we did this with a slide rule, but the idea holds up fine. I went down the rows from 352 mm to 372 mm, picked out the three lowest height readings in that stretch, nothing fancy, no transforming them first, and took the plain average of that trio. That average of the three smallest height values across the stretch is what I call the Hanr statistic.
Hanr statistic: 124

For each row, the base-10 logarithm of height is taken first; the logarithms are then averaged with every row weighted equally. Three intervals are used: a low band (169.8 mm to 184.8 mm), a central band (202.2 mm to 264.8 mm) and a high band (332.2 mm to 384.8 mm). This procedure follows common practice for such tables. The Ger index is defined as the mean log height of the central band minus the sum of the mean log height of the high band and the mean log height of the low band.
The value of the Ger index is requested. -1.91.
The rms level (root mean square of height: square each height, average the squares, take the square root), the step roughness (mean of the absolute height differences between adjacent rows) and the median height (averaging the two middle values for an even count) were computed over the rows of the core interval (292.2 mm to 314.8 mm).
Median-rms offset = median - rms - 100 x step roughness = -1116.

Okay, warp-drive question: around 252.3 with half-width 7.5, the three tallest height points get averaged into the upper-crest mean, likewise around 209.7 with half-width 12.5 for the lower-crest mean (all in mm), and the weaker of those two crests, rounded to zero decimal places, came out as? 104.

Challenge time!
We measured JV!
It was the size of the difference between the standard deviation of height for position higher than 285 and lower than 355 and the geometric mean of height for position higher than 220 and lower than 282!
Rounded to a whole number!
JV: 105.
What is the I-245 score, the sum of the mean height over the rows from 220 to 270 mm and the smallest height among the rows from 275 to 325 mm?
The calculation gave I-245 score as 218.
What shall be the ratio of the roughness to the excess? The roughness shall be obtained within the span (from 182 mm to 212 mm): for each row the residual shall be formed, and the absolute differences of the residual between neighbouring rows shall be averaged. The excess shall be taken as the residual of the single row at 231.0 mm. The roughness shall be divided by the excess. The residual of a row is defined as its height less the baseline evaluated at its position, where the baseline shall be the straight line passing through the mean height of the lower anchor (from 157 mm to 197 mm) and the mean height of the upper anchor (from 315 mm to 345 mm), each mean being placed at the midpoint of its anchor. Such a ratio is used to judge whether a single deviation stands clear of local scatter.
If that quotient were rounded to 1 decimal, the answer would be 1.1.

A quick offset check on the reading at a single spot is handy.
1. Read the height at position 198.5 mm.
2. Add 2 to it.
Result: 89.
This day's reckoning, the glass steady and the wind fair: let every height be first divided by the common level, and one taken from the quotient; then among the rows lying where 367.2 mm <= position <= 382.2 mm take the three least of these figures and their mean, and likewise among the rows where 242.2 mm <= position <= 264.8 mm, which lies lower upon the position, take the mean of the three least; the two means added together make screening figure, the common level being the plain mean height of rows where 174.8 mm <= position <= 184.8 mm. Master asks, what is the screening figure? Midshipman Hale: 1.5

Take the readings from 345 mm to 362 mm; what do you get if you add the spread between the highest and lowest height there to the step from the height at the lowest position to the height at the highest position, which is 11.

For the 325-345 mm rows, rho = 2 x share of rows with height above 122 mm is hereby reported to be 2.0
